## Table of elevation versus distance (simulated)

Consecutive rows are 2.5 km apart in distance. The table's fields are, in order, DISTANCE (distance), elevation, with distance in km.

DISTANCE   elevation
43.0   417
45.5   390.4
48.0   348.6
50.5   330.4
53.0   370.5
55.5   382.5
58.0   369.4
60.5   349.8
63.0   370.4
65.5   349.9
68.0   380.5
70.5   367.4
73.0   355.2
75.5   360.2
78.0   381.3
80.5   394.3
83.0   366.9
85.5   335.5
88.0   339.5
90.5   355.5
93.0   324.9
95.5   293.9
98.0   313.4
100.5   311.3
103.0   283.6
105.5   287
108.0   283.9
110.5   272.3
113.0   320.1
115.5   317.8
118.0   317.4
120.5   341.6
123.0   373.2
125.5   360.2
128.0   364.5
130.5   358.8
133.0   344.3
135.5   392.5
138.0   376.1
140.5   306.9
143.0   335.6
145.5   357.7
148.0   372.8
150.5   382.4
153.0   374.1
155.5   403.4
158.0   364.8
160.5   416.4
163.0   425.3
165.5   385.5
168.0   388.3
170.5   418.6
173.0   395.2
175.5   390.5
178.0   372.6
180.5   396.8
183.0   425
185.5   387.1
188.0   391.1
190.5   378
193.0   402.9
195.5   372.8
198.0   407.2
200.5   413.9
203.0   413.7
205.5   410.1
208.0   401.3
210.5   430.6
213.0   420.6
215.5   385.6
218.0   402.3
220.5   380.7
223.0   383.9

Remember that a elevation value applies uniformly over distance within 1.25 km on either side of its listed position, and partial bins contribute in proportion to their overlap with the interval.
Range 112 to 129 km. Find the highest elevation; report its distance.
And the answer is 123.0 km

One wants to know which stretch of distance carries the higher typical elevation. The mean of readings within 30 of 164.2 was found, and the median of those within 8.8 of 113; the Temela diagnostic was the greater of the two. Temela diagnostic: 385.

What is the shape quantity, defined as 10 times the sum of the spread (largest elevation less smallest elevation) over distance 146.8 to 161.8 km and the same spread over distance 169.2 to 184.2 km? 1040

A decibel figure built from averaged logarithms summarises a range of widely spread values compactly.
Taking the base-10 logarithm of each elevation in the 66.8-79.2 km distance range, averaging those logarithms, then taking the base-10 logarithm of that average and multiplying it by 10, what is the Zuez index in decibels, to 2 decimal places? 4.09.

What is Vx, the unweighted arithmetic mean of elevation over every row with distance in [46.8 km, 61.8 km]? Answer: 359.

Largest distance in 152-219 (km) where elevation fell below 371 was 158.0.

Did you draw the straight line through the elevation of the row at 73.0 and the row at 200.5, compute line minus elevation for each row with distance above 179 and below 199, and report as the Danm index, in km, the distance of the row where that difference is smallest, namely 183.0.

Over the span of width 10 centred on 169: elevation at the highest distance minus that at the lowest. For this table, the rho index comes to 10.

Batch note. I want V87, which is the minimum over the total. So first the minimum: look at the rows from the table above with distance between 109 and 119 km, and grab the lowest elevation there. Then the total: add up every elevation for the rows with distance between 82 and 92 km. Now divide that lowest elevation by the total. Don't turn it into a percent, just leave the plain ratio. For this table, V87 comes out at 0.195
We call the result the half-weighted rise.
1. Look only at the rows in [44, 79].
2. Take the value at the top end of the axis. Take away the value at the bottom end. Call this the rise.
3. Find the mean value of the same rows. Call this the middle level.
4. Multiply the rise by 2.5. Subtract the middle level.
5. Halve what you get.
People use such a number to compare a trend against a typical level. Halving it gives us -194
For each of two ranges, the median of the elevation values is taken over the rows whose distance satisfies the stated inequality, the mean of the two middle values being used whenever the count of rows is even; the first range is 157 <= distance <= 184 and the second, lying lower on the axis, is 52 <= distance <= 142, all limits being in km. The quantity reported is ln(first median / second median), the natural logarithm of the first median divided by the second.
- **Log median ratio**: 0.11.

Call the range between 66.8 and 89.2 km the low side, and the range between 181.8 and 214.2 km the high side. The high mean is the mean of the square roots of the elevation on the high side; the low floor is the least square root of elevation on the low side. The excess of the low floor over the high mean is -1.8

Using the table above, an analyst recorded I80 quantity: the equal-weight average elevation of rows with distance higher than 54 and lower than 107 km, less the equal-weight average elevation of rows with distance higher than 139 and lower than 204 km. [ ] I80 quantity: -41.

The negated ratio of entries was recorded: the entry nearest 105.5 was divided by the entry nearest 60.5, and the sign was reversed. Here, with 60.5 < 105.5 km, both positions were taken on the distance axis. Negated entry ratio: -0.82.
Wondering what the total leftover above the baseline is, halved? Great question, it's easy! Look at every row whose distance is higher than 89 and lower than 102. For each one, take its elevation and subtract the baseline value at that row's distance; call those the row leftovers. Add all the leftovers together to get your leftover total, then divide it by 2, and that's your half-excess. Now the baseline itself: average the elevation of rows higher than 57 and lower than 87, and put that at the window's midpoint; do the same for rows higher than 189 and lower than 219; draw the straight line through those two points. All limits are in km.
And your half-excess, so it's -130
